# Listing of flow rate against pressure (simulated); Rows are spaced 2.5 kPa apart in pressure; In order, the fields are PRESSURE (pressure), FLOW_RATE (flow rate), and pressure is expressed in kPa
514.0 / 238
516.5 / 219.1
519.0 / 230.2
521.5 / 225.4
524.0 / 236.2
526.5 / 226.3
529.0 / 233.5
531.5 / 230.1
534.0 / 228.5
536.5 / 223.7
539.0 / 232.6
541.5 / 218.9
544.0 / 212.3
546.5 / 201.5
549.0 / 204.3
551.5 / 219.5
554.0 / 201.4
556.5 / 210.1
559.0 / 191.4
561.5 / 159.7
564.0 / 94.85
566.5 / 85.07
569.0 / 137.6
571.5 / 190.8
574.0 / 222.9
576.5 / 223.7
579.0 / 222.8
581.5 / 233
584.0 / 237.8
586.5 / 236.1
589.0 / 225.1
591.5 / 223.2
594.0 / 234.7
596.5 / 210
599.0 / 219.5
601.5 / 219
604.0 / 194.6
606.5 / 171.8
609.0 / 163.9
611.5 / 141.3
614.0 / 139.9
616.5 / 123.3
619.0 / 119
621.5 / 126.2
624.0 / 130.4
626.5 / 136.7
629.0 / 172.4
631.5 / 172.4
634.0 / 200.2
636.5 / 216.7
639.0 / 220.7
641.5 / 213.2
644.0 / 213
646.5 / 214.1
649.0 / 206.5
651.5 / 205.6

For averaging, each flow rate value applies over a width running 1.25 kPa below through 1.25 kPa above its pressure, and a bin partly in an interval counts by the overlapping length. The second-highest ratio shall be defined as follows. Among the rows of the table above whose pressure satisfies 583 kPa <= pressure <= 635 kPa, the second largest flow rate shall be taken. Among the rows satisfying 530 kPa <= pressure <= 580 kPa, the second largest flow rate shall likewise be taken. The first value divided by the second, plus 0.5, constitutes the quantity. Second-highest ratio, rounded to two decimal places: 1.53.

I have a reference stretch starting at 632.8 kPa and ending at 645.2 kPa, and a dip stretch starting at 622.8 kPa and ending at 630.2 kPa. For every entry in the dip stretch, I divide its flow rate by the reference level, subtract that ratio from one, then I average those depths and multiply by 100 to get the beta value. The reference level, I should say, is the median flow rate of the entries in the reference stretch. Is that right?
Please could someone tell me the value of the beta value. 31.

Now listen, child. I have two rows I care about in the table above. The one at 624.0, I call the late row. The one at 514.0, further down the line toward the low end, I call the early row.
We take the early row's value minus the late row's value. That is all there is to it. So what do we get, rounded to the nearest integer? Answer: 108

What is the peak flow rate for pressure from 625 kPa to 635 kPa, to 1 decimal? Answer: 200.2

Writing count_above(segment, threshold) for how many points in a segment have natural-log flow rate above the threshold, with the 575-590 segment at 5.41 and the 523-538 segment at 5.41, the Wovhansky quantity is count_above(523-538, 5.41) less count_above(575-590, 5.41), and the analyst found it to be 1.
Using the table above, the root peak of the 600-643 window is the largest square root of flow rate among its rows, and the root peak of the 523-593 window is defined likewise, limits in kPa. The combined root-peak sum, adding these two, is 30.28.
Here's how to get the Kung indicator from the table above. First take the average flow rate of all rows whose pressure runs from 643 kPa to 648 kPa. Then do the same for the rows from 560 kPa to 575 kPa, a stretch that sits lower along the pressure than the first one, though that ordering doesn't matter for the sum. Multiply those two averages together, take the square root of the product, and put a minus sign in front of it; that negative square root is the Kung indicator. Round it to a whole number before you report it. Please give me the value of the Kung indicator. -178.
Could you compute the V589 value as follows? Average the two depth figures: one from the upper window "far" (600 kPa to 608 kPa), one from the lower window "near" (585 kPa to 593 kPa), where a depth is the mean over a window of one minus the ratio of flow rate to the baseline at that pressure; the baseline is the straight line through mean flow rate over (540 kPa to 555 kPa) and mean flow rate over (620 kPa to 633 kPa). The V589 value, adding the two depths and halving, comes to -0.23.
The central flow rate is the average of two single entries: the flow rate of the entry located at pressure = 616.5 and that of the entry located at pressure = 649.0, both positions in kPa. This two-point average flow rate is 165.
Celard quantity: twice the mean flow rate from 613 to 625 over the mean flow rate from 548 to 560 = 1.2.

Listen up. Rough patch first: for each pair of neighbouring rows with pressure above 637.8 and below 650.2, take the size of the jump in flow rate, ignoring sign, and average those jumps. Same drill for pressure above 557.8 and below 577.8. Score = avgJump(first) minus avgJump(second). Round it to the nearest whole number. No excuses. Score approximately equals -31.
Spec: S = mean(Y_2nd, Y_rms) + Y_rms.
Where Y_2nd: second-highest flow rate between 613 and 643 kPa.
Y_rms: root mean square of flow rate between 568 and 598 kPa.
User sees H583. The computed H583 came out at 436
